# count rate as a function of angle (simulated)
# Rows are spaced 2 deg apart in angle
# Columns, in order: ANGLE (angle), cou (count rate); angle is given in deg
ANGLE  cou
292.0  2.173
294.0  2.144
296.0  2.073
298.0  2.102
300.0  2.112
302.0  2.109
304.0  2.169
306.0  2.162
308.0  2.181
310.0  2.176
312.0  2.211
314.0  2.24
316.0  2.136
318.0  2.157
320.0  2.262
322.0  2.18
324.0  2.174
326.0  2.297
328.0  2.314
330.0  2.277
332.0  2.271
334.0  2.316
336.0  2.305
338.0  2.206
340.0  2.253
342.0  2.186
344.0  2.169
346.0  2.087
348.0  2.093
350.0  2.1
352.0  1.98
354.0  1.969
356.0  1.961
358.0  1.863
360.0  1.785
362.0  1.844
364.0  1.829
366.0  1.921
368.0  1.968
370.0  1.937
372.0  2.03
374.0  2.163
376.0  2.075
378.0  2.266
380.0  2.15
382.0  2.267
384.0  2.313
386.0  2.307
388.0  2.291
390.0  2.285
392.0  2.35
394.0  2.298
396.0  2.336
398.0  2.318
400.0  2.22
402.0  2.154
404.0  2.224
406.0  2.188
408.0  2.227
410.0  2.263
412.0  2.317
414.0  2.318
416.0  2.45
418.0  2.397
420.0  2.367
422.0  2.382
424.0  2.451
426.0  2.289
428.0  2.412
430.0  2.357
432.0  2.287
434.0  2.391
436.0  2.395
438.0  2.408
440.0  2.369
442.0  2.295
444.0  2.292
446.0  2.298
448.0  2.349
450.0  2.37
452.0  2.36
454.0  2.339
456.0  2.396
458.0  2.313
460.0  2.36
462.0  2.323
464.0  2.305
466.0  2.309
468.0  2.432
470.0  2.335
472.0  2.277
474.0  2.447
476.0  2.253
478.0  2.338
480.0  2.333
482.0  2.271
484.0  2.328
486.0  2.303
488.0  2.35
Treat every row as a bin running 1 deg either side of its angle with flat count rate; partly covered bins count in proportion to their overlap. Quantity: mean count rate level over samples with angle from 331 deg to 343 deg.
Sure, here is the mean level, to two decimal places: 2.26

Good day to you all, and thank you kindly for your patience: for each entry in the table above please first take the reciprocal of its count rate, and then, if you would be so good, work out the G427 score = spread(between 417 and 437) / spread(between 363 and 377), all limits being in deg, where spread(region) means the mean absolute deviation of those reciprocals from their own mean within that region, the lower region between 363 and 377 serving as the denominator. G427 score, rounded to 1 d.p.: 0.3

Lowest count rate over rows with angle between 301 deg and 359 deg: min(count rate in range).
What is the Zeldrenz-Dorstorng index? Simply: 1.863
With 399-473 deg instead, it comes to 2.154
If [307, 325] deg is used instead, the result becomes 2.136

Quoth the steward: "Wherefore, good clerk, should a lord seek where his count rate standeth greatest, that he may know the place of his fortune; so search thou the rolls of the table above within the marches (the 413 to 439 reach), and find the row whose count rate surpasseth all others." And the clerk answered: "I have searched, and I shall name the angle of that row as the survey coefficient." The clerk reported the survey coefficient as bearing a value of 424.0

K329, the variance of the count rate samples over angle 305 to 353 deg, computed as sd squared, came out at 0.007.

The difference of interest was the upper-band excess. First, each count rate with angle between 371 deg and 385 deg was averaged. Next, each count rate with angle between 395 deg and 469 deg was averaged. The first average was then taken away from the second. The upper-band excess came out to 0.15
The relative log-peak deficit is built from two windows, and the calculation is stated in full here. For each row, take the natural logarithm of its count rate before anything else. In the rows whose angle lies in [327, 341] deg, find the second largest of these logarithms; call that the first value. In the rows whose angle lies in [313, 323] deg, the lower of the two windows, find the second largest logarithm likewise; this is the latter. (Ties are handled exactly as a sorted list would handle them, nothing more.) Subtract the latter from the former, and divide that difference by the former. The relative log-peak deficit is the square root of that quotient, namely 0.20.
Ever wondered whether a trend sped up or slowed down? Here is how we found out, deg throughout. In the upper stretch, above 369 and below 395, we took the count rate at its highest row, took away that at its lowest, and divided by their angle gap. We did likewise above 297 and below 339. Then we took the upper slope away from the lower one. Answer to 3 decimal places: -0.012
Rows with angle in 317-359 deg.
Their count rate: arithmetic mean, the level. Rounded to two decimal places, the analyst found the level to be 2.16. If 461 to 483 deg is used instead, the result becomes 2.33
